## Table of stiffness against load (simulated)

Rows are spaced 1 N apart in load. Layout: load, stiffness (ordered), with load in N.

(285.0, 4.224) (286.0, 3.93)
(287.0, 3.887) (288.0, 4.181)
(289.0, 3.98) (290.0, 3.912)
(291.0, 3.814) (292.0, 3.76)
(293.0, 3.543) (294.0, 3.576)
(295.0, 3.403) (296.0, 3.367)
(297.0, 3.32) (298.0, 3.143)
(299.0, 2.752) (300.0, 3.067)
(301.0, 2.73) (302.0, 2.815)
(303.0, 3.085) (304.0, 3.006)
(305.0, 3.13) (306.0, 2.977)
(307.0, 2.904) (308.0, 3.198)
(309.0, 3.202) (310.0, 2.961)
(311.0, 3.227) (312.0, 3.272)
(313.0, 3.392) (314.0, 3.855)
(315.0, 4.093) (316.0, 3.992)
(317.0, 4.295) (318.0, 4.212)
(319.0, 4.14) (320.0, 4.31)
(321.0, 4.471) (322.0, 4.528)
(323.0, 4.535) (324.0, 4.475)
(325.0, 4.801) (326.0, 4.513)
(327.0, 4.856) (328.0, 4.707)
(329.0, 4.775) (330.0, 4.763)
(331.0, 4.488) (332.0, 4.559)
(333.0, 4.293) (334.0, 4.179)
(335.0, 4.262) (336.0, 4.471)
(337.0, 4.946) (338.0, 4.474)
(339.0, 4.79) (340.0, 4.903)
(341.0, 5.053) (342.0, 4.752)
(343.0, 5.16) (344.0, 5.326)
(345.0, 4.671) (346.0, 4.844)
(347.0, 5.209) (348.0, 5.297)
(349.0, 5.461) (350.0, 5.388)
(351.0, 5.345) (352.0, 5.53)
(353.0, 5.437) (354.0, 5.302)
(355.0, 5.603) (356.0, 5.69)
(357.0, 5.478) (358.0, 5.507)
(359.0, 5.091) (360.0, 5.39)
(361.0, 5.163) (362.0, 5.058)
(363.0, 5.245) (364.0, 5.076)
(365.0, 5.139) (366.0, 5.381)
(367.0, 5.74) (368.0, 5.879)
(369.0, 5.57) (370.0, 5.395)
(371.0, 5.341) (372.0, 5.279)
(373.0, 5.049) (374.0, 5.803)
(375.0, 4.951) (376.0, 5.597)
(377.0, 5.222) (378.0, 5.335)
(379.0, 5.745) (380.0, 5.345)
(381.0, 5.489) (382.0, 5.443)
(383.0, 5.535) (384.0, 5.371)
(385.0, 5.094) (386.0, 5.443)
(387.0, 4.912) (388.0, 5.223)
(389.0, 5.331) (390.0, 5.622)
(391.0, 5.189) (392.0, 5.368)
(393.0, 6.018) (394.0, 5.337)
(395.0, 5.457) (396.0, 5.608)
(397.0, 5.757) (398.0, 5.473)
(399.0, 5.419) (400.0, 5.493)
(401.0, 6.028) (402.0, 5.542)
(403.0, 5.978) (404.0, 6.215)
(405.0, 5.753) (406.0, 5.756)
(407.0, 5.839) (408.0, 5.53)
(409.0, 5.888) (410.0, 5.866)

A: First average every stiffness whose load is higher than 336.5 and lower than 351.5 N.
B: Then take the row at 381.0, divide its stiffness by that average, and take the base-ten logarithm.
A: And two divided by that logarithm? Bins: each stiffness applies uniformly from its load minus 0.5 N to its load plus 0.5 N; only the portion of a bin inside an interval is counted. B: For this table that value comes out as 54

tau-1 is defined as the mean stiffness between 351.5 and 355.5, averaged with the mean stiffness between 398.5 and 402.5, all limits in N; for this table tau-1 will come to 5.54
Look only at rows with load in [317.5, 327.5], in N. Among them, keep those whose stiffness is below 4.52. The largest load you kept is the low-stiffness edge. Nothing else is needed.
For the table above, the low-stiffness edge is 326.0 N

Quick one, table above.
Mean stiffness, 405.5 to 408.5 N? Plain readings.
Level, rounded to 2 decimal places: 5.71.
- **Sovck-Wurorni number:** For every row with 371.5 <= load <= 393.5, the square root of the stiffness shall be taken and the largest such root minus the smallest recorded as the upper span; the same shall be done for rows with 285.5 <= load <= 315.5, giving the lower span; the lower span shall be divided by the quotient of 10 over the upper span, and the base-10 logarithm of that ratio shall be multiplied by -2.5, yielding 5.1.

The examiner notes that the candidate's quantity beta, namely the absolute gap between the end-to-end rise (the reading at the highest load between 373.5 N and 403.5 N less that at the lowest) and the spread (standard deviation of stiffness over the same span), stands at 0.10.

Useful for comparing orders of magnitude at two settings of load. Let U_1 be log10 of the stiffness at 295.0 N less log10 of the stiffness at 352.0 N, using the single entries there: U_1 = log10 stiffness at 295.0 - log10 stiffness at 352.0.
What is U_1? -0.211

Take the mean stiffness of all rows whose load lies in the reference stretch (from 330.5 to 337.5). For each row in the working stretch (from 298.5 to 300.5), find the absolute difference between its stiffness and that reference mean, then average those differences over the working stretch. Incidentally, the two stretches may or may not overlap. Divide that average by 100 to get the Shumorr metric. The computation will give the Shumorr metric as 0.0155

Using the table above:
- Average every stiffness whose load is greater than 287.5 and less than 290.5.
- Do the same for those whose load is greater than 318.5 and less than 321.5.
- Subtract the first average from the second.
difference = 0.28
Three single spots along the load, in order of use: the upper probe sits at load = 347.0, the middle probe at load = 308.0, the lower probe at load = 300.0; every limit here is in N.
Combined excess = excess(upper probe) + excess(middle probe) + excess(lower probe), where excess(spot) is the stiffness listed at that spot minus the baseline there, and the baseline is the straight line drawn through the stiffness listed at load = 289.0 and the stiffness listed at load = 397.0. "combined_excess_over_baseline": -1.9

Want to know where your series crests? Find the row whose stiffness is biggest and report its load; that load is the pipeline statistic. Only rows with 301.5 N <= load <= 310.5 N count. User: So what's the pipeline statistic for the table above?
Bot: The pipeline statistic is 309.0 N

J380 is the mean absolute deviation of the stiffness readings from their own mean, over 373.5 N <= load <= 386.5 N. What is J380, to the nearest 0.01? 0.18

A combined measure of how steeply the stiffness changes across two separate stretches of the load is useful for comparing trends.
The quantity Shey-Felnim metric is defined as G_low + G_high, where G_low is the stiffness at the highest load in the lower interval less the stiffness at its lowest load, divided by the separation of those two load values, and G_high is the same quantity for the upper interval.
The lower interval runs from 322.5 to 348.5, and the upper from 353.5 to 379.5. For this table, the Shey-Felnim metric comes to 0.048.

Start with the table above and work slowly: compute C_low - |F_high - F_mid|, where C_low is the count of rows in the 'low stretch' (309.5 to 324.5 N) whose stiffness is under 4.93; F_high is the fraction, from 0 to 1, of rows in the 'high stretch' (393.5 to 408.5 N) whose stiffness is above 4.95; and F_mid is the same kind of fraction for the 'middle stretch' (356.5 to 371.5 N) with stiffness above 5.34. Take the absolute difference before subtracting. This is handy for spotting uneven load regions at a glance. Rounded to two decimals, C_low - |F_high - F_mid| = 14.60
